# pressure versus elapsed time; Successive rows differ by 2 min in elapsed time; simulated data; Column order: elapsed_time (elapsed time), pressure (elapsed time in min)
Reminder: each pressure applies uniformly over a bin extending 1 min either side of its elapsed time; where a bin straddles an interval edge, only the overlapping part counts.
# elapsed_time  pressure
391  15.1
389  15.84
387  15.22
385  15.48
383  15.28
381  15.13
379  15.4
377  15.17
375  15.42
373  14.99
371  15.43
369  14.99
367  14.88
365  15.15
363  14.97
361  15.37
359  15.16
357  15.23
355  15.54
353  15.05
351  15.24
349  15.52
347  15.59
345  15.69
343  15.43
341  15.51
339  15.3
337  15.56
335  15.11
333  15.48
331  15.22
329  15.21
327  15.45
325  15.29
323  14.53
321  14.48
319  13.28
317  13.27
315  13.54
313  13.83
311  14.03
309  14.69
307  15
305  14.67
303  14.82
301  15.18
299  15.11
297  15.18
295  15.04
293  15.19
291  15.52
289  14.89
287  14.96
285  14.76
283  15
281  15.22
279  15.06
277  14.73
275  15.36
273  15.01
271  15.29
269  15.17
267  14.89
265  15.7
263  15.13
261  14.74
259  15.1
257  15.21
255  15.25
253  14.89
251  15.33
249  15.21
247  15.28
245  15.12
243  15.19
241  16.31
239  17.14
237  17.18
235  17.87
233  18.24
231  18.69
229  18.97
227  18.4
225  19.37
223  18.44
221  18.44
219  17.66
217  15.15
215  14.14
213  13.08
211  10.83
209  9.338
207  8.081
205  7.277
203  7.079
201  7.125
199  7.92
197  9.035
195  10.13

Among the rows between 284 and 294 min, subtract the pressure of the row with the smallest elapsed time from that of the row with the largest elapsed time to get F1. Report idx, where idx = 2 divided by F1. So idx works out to 5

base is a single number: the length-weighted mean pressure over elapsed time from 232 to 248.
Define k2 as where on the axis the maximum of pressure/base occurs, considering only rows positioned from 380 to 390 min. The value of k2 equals 389 min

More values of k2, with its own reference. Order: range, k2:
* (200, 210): 209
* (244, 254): 251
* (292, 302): 293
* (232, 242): 233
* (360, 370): 361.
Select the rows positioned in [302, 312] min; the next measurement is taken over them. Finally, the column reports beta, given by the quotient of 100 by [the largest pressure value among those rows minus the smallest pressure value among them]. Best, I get 103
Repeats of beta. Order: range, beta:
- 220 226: 108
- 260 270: 104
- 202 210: 44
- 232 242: 52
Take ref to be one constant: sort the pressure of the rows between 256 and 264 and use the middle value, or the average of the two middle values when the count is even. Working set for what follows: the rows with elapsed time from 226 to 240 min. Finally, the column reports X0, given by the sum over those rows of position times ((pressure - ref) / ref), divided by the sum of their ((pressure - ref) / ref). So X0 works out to 232.2 min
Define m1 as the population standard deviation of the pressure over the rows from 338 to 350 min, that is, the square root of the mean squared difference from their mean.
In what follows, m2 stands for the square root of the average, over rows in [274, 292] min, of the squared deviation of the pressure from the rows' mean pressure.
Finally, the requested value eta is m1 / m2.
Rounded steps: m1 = 0.1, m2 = 0.25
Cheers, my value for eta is 0.49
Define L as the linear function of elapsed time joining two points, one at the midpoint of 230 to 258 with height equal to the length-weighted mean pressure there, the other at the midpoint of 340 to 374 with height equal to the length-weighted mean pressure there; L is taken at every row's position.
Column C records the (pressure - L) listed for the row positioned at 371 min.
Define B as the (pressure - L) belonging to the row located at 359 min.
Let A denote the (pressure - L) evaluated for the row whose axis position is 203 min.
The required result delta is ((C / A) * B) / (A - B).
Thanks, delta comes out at 0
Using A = -9.5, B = -0.1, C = 0.3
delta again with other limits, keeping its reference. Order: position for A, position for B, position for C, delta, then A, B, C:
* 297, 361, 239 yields 0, -0.6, 0.1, 0.9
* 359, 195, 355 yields 2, -0.1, -6.5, 0.2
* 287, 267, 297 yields -3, -0.9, -1.1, -0.6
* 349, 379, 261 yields 18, 0.2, 0.3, -1.3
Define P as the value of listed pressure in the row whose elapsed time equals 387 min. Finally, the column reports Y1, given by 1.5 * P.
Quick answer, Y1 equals 22.8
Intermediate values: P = 15.22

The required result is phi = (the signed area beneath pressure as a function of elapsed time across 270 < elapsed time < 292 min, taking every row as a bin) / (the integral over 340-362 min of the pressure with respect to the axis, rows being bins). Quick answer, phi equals 0.98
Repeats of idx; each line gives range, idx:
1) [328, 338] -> 6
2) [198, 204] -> -2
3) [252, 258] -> 6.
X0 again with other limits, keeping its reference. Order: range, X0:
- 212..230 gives 226.2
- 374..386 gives 380.3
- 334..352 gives 343.8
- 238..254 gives 240.2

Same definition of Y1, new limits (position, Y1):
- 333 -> 23.2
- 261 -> 22.1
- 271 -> 22.9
